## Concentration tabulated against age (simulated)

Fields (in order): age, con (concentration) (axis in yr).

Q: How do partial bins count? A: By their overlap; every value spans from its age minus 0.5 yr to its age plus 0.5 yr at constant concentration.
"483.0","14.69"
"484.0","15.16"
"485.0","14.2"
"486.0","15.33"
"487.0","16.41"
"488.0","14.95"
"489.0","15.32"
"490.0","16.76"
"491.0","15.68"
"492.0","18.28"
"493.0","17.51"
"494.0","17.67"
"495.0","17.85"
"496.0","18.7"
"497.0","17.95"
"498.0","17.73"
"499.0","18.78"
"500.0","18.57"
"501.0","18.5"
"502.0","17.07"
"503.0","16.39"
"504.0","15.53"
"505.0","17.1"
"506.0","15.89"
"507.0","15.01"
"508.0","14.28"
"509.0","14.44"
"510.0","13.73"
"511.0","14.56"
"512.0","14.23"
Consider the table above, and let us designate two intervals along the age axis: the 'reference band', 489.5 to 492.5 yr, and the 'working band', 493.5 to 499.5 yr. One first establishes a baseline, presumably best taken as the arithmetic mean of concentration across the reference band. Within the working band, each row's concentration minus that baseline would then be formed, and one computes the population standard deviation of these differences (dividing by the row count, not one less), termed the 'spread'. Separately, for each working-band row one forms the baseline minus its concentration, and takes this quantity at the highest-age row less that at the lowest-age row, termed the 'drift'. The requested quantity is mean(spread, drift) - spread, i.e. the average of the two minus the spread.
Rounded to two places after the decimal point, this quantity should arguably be -0.78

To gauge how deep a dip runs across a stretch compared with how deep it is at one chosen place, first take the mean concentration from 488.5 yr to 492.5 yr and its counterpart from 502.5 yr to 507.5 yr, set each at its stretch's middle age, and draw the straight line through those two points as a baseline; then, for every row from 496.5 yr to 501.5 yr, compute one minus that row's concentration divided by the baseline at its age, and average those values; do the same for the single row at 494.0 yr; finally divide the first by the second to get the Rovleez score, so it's 1.65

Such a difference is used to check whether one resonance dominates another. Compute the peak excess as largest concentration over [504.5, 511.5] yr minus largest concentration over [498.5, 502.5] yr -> -1.7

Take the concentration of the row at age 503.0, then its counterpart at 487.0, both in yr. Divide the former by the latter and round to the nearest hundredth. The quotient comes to 1.00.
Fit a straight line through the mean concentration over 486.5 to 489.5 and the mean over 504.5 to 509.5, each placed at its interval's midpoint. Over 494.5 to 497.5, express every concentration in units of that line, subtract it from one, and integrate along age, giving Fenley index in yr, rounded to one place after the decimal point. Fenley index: -0.5 yr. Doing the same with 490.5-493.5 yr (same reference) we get -0.3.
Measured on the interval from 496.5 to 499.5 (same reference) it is -0.5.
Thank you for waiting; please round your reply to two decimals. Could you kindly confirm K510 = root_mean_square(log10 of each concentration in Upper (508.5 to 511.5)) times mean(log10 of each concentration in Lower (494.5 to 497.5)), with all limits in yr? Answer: 1.45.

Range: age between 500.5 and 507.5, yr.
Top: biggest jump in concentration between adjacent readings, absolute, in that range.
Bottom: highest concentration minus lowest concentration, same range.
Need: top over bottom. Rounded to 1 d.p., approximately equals 0.4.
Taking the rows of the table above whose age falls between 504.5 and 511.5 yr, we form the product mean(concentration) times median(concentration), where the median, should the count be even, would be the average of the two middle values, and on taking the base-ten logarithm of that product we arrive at 2.34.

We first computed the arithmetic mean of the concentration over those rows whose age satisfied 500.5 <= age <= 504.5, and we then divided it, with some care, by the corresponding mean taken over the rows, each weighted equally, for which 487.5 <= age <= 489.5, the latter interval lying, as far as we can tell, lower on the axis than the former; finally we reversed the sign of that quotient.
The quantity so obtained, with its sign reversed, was -1.11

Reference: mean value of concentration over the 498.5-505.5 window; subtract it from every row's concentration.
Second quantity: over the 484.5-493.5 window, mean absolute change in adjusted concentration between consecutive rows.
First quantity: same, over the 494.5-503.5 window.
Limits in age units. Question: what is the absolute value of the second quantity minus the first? 0.58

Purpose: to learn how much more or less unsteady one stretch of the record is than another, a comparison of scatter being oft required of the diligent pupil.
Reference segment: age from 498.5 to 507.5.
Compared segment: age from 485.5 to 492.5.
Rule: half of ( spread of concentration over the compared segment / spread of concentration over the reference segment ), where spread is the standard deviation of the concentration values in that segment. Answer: 0.4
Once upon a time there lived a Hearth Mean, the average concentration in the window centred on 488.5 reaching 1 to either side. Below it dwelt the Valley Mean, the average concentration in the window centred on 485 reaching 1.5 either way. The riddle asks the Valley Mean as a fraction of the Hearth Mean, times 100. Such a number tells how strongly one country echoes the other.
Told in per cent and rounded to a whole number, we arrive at 98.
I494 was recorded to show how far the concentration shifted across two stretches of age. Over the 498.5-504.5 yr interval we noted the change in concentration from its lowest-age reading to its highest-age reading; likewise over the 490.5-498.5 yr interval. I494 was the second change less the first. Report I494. 5.3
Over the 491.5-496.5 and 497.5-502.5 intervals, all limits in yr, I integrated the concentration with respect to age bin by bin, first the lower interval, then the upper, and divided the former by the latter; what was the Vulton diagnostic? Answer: 0.99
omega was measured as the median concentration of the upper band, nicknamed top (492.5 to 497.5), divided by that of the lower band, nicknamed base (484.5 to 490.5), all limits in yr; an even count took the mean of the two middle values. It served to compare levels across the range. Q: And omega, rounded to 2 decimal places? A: 1.16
